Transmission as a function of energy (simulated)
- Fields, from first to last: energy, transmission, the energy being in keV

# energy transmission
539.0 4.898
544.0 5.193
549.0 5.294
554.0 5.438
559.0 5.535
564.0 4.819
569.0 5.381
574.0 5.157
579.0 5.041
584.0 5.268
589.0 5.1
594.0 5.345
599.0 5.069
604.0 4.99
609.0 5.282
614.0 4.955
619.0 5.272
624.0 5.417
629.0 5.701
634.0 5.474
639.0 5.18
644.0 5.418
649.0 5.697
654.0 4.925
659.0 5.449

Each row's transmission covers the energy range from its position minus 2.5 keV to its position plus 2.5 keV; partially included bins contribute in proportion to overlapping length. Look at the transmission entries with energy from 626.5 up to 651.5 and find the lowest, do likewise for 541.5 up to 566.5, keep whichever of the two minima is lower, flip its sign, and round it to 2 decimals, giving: -4.82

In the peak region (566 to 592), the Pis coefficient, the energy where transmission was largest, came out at 569.0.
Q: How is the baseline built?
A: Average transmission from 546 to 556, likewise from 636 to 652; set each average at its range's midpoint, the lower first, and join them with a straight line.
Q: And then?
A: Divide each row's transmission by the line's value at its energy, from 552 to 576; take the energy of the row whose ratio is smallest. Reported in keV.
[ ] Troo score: 564.0 keV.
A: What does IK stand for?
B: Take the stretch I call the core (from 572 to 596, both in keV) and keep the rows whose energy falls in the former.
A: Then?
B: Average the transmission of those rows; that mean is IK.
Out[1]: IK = 5.18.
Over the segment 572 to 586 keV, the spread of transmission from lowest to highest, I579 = 0.23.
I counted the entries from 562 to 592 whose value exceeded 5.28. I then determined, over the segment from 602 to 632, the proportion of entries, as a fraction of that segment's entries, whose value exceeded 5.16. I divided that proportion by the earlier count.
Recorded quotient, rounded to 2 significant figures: 0.67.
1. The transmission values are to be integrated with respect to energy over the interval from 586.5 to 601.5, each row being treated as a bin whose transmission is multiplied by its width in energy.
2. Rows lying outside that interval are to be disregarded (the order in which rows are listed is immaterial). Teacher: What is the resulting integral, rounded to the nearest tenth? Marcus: 77.6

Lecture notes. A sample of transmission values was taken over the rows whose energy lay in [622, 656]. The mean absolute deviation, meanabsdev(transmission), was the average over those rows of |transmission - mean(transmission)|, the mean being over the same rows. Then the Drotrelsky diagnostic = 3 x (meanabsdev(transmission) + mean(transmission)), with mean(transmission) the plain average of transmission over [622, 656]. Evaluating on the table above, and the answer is 16.8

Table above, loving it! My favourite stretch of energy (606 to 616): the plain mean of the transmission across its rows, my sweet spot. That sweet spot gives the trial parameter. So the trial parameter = 5.12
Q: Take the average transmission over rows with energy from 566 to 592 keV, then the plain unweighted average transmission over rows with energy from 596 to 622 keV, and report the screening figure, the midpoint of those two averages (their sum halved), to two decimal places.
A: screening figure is 5.15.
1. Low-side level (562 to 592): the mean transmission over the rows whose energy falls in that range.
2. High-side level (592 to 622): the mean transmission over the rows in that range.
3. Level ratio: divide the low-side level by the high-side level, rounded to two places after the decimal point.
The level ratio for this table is 1.00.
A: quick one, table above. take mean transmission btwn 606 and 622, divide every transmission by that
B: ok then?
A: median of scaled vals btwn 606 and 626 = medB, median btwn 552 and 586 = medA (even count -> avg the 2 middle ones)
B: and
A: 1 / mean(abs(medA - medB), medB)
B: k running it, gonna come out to 1.96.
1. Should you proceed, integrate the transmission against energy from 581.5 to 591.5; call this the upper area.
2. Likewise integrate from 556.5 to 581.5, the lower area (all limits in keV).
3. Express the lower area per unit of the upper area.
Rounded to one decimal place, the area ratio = 2.5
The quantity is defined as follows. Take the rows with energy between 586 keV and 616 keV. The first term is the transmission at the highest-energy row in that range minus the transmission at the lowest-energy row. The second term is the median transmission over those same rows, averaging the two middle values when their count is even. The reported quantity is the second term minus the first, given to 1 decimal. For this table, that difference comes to 5.2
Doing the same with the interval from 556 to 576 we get 5.6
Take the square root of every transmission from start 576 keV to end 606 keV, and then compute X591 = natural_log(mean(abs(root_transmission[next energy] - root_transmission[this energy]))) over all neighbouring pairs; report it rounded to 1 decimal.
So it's -3.1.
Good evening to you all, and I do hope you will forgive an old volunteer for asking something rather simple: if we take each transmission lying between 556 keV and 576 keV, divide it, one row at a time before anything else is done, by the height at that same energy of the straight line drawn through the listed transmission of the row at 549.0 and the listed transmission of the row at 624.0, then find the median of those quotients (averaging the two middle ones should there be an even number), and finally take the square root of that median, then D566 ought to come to 0.994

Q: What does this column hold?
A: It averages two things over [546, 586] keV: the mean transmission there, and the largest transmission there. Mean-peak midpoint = 5.388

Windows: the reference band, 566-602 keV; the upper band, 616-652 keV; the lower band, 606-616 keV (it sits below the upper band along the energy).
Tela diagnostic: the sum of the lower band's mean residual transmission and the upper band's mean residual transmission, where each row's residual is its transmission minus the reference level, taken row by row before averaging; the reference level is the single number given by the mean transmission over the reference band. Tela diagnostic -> 0.18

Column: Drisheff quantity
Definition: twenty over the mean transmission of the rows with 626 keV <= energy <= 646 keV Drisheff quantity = 3.67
